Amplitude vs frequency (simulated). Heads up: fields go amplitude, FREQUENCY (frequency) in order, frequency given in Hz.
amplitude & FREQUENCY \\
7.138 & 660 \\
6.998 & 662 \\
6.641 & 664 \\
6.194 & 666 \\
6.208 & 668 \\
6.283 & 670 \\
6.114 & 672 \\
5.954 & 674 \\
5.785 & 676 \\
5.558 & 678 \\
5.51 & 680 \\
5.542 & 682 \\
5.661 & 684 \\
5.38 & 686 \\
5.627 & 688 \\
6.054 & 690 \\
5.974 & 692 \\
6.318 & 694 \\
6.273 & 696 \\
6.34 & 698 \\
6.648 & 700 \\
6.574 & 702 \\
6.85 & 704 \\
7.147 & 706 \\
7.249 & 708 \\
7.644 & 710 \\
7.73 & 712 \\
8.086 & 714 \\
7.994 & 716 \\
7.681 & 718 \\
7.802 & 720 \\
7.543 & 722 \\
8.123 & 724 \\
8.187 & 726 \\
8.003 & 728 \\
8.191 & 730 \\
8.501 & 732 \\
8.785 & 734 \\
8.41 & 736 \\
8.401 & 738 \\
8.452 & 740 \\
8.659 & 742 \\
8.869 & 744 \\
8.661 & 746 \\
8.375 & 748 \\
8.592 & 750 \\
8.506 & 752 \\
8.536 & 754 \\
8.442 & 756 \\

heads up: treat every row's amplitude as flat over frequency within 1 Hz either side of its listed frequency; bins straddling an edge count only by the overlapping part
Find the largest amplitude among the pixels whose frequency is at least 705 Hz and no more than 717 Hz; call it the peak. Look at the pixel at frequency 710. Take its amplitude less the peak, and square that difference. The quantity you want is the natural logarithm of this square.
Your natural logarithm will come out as -1.6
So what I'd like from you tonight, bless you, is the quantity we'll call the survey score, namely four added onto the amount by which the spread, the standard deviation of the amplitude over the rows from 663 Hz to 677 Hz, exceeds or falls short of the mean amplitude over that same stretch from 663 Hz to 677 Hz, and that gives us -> -1.9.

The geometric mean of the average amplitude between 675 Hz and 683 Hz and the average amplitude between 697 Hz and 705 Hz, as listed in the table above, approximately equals 6.1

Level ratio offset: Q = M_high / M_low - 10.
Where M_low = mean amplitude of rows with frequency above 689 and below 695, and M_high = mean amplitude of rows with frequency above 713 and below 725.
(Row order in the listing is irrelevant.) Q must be -8.71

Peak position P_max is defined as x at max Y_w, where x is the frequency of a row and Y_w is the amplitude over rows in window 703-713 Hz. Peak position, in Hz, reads 712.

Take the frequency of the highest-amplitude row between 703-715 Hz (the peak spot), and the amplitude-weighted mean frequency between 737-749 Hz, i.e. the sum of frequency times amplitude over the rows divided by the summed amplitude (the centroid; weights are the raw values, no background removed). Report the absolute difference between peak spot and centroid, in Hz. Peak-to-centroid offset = 29.0 Hz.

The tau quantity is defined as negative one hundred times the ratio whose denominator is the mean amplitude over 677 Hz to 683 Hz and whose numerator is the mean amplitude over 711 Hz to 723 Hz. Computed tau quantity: -141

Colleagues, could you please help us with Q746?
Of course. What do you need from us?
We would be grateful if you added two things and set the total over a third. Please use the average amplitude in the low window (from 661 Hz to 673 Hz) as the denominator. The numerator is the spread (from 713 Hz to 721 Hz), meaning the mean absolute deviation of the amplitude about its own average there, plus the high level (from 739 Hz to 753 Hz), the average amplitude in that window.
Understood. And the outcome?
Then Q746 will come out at 1.36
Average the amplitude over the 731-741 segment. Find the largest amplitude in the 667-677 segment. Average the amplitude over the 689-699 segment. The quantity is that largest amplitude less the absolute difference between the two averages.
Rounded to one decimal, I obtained 4.0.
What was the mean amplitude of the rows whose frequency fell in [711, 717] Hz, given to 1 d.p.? 7.9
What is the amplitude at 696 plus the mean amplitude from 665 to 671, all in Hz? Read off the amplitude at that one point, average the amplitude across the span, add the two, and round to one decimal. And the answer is 12.5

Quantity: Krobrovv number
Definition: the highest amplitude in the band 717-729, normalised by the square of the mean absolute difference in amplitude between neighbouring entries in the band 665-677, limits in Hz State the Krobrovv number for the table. 594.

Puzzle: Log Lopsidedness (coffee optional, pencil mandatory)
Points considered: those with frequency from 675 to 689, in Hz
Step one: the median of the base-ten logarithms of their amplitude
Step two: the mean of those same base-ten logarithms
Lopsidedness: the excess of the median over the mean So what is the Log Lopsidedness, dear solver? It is -0.002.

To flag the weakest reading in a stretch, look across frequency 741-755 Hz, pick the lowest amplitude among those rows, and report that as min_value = 8.375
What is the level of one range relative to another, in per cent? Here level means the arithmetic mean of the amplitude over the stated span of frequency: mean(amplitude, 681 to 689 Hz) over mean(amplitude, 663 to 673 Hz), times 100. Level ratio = 88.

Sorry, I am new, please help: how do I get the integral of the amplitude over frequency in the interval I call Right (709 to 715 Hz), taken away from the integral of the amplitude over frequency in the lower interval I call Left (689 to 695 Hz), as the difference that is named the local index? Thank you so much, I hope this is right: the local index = -10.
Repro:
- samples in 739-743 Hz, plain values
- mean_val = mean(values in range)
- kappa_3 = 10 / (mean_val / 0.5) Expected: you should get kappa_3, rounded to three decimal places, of 0.584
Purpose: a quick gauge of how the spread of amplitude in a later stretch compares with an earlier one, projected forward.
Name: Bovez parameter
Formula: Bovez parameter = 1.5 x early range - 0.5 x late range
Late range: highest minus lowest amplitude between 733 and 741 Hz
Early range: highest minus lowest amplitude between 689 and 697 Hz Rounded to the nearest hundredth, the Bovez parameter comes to 0.32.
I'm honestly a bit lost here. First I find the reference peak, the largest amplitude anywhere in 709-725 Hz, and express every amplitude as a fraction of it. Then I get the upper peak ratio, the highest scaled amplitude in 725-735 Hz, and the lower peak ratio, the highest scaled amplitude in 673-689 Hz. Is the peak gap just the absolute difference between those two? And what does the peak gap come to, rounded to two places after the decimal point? 0.35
